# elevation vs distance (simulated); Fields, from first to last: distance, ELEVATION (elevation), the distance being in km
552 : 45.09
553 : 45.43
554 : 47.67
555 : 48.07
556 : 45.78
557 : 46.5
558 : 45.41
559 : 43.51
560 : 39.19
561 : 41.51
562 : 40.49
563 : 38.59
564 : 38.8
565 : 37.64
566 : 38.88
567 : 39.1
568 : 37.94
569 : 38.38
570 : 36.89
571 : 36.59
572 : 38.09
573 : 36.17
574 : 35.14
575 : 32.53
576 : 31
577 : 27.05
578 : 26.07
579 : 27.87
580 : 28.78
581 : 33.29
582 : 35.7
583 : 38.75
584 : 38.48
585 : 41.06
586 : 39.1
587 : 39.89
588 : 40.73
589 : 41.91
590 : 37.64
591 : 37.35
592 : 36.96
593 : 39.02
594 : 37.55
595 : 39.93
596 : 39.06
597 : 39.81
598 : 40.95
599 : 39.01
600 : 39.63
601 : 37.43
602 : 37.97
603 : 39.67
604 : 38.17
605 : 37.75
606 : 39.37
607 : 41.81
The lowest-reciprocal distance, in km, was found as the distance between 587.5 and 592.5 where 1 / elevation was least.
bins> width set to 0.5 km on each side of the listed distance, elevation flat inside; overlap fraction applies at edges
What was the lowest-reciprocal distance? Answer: 589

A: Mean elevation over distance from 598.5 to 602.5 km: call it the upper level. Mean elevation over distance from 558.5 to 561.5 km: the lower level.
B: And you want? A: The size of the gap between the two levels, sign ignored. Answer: 3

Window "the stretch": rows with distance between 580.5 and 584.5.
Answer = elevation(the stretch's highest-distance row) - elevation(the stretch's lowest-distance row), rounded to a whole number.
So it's 5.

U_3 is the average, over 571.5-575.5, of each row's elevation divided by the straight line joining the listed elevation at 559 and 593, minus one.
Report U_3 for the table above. -0.15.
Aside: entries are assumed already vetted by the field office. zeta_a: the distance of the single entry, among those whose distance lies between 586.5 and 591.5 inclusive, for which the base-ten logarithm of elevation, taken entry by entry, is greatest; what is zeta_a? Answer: 589 km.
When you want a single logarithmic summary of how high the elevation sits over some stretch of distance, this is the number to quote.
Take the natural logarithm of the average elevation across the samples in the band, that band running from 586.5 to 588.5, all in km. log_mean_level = 3.70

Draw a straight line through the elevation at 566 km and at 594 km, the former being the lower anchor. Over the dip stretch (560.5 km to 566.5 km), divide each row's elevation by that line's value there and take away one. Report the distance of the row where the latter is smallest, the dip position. 565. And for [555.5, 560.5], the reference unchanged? 560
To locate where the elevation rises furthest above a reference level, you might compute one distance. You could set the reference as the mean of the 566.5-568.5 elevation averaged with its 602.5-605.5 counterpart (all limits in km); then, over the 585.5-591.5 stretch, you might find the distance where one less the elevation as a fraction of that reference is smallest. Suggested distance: 589 km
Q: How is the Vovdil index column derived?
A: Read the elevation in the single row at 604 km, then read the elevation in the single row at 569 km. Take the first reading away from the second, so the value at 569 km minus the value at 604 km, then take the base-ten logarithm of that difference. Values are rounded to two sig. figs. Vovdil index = -0.68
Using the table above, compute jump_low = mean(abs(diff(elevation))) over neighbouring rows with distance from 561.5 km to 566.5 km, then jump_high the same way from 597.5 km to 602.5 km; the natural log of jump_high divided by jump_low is 0.2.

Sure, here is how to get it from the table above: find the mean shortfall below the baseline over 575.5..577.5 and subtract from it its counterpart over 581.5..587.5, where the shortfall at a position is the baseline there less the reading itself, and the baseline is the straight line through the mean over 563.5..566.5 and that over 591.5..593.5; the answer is 9.9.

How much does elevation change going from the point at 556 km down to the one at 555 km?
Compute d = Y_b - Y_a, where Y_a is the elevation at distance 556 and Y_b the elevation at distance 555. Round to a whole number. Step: 2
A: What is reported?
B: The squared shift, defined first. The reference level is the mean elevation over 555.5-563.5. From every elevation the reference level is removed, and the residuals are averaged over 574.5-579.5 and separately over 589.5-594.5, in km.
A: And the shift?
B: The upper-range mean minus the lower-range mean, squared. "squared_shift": 77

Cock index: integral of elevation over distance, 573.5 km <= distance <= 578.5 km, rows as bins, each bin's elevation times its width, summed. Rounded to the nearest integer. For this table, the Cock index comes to 152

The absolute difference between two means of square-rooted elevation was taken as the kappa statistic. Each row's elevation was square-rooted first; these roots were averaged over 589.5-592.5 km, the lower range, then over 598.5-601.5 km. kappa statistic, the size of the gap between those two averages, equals 0.11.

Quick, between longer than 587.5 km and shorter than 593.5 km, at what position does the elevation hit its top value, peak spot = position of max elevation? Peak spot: 589 km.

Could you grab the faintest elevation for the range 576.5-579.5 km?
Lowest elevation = 26.07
